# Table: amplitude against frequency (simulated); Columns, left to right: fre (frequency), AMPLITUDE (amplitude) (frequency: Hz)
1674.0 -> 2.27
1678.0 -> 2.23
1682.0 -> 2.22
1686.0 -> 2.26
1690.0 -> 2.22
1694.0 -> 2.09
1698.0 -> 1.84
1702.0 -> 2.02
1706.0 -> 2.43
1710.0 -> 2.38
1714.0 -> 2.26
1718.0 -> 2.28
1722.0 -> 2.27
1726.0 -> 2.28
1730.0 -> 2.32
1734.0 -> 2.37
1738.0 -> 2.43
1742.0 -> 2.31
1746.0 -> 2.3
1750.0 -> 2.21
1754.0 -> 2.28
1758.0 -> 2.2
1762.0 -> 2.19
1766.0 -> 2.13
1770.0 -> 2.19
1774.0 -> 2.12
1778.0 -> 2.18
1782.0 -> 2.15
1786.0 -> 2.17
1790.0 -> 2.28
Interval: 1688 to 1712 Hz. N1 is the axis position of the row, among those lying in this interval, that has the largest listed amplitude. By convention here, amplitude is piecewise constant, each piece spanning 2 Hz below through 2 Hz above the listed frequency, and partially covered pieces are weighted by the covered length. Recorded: 1706.0 Hz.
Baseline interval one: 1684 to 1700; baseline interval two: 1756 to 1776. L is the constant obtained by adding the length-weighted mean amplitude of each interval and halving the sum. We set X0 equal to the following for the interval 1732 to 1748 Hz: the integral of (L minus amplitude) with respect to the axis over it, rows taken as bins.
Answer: -3.5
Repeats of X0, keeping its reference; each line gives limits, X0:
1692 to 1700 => 1.4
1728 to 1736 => -1.7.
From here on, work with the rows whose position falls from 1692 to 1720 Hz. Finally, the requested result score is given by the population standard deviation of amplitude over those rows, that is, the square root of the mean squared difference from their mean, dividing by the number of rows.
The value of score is 0.20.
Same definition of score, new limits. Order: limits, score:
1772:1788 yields 0.02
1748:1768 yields 0.05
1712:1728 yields 0.01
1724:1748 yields 0.05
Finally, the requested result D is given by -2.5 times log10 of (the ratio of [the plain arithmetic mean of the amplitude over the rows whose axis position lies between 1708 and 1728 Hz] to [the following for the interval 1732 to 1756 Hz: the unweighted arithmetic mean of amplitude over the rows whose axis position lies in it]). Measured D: 0.01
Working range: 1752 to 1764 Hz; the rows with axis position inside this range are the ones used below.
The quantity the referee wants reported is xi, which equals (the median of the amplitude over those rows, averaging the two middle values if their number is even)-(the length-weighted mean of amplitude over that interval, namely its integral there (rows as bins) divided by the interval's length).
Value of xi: -0.023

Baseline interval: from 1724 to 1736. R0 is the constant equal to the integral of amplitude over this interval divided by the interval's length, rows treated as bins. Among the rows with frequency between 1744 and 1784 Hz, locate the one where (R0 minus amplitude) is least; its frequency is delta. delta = 1746.0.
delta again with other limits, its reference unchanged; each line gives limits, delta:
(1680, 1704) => 1686.0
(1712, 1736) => 1734.0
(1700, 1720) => 1706.0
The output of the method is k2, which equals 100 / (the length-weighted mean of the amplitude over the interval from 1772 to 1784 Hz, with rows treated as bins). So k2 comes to 46.5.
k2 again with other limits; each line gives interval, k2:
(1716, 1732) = 43.7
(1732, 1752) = 43.0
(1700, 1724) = 44.0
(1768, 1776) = 46.4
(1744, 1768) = 45.1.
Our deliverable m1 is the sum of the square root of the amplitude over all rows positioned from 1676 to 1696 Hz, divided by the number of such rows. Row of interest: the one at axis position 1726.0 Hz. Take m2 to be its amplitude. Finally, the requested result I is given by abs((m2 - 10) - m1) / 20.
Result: 0.460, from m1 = 1.48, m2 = 2.28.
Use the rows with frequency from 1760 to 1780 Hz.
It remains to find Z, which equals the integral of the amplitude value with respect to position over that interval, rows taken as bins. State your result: 43.2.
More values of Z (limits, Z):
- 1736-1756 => 46.1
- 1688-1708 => 42.4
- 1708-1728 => 45.9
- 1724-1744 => 46.8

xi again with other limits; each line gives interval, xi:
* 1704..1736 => -0.024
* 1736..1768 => -0.011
